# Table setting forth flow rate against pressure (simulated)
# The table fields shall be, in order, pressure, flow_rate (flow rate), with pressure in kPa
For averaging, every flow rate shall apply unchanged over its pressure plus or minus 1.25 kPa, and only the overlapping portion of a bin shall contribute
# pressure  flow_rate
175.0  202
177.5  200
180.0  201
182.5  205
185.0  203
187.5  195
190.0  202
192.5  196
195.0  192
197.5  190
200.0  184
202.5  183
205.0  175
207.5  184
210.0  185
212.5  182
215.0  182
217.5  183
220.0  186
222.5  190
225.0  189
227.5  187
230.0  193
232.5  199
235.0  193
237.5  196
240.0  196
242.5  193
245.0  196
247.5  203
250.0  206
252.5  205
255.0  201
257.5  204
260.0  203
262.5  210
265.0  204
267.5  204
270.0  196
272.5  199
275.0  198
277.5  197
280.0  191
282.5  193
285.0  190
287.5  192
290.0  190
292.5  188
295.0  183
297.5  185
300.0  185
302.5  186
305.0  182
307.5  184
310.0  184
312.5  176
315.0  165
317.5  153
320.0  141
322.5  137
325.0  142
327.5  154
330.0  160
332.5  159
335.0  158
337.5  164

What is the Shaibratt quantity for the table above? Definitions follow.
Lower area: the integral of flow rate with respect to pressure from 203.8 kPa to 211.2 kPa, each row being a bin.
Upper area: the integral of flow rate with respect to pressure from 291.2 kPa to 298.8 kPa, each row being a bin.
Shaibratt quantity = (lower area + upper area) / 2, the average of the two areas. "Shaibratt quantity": 1375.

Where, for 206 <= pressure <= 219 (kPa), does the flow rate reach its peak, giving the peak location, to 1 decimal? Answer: 210.0 kPa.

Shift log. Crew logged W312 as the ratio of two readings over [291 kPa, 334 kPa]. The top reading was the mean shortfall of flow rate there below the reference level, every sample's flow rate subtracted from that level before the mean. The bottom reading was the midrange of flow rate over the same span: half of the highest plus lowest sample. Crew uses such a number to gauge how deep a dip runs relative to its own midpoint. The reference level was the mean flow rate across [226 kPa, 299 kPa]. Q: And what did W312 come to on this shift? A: 0.17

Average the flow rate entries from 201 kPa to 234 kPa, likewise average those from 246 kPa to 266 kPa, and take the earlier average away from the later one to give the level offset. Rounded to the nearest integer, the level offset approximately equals 18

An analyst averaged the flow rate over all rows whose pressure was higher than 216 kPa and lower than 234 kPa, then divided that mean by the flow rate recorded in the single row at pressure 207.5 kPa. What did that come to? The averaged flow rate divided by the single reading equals 1.030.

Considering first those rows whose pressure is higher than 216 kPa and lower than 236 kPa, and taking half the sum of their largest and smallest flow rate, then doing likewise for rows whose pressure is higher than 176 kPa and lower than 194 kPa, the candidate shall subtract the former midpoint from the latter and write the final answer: 9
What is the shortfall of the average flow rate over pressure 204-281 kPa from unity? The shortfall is -194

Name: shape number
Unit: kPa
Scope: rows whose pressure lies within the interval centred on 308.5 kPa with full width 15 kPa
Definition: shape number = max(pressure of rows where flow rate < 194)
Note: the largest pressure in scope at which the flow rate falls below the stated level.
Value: 315.0 kPa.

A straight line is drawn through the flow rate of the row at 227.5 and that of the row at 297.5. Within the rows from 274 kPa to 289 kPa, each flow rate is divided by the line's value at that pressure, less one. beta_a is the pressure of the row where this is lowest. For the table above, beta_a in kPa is 285.0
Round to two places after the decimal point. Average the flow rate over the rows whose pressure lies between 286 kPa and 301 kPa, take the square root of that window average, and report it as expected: 13.68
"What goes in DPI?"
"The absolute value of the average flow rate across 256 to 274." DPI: 203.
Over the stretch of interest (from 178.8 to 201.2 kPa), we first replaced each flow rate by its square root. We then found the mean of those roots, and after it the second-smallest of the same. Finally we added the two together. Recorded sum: 27.8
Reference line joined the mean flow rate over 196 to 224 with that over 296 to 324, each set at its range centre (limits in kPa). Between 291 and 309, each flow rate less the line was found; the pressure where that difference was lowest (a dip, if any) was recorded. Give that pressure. 295.0 kPa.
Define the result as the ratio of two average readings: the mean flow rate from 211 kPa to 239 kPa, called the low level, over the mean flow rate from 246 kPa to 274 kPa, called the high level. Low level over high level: 0.93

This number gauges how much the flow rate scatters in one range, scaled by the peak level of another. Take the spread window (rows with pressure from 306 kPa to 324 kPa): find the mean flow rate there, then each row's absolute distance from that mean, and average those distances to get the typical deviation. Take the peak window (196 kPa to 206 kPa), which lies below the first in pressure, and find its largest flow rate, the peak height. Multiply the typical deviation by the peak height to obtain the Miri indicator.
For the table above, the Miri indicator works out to 3125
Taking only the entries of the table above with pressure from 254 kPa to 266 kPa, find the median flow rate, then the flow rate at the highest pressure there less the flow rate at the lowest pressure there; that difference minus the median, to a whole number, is -201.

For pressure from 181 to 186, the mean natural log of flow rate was 5.32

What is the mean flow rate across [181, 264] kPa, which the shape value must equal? 194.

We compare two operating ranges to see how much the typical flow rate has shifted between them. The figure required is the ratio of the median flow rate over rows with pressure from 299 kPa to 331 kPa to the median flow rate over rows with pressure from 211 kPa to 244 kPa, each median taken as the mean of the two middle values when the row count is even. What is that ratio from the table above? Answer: 0.87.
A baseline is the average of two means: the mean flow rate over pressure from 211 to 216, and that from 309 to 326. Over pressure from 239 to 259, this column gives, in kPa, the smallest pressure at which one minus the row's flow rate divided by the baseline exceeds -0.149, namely 242.5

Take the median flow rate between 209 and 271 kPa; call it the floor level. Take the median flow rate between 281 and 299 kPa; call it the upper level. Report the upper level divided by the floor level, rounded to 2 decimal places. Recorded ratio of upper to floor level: 0.97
